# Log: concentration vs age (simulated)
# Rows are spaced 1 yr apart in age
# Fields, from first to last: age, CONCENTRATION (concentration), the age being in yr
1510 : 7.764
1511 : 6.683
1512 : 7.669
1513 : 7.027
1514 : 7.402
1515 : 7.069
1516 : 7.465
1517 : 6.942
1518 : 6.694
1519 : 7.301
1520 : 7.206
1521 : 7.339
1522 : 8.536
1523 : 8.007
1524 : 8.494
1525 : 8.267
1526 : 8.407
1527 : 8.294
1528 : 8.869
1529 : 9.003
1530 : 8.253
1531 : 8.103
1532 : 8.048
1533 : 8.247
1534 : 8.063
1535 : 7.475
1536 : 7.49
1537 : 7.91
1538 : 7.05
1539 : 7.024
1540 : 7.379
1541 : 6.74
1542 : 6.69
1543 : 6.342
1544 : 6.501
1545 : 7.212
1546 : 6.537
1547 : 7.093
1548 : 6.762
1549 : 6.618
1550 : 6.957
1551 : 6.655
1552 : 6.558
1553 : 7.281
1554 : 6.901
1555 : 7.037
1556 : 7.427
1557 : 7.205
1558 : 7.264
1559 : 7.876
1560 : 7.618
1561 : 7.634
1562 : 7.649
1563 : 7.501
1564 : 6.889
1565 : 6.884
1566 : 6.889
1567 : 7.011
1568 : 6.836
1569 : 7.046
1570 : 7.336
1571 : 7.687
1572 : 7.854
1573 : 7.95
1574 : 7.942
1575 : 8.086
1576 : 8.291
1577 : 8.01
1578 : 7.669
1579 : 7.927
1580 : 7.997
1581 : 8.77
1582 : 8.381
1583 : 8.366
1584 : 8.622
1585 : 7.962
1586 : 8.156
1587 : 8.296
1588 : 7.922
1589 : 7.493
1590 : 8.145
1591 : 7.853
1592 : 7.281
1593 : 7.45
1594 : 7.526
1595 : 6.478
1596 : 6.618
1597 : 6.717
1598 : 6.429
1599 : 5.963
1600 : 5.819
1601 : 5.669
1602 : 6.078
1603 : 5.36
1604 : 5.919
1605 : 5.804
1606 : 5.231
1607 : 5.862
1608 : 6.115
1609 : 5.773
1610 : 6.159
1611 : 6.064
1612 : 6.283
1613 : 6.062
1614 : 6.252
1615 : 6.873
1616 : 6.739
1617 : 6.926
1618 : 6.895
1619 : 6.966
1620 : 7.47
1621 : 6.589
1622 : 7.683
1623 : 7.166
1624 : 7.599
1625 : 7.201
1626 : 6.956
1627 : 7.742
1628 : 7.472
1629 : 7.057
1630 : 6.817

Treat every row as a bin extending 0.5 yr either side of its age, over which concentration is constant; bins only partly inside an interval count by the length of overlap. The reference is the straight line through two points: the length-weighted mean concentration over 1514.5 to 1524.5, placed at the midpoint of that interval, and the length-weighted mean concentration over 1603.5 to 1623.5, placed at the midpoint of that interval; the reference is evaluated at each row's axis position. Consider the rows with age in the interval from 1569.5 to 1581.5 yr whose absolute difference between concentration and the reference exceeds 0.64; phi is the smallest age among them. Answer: 1571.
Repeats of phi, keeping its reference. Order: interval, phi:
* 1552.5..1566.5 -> 1559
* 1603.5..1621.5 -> 1605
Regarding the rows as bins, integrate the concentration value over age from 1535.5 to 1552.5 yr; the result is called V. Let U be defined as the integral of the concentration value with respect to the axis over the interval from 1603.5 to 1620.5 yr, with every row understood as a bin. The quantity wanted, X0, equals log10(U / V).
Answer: -0.039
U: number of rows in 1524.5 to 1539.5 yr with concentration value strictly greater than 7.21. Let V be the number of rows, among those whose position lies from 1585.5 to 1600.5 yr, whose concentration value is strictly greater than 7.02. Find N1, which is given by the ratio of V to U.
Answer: 0.7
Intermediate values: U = 13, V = 9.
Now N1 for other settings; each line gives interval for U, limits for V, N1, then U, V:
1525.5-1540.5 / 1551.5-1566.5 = 0.8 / 13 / 10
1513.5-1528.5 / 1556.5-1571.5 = 0.9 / 11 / 10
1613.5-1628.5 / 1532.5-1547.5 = 2.0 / 5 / 10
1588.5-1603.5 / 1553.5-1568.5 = 1.5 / 6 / 9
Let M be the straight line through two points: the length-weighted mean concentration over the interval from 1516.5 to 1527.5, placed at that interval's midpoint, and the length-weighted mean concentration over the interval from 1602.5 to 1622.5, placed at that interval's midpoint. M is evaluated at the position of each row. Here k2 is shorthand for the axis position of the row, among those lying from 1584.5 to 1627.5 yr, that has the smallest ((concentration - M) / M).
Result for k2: 1606 yr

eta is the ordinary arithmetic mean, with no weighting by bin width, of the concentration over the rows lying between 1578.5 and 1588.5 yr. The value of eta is 8.2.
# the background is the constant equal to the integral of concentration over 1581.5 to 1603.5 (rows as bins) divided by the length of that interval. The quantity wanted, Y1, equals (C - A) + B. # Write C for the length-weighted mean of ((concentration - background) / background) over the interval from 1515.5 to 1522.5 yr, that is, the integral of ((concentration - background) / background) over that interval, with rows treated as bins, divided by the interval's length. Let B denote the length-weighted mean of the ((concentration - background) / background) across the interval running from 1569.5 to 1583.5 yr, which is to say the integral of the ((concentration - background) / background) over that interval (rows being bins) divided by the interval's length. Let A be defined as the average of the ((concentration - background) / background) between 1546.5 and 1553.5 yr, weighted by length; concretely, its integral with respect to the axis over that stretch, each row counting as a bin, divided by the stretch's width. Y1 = 0.18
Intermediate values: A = -0.05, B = 0.11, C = 0.02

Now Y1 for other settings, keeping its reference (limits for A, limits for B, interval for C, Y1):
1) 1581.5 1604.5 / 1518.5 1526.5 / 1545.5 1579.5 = 0.13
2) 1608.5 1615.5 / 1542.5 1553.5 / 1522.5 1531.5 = 0.25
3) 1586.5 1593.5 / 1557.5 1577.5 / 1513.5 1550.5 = 0.00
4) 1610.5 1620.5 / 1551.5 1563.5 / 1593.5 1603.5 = -0.04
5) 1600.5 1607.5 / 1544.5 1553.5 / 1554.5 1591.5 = 0.23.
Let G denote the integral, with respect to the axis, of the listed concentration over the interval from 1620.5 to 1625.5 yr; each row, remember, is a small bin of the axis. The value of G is 36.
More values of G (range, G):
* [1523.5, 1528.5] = 42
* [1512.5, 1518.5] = 43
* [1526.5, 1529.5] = 26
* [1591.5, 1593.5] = 15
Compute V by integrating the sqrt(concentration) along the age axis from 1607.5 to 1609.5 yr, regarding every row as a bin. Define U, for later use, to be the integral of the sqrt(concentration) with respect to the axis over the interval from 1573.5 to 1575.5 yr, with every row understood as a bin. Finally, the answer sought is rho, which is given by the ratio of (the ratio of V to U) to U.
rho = 0.152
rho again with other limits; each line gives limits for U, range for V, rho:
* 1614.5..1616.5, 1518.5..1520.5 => 0.198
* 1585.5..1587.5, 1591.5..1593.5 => 0.165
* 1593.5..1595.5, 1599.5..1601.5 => 0.171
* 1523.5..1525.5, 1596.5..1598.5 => 0.153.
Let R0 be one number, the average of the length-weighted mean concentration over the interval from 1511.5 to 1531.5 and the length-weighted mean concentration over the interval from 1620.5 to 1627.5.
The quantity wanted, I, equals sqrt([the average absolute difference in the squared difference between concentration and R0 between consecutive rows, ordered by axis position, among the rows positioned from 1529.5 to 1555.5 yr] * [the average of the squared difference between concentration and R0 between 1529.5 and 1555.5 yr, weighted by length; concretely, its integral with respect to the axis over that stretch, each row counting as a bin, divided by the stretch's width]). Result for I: 0.41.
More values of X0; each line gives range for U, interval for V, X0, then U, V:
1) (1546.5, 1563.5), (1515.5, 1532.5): -0.045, 122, 135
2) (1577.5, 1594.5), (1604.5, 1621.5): 0.099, 136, 108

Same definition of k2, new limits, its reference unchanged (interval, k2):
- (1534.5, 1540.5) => 1539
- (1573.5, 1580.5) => 1578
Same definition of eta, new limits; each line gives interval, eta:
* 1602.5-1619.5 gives 6.2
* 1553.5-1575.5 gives 7.4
